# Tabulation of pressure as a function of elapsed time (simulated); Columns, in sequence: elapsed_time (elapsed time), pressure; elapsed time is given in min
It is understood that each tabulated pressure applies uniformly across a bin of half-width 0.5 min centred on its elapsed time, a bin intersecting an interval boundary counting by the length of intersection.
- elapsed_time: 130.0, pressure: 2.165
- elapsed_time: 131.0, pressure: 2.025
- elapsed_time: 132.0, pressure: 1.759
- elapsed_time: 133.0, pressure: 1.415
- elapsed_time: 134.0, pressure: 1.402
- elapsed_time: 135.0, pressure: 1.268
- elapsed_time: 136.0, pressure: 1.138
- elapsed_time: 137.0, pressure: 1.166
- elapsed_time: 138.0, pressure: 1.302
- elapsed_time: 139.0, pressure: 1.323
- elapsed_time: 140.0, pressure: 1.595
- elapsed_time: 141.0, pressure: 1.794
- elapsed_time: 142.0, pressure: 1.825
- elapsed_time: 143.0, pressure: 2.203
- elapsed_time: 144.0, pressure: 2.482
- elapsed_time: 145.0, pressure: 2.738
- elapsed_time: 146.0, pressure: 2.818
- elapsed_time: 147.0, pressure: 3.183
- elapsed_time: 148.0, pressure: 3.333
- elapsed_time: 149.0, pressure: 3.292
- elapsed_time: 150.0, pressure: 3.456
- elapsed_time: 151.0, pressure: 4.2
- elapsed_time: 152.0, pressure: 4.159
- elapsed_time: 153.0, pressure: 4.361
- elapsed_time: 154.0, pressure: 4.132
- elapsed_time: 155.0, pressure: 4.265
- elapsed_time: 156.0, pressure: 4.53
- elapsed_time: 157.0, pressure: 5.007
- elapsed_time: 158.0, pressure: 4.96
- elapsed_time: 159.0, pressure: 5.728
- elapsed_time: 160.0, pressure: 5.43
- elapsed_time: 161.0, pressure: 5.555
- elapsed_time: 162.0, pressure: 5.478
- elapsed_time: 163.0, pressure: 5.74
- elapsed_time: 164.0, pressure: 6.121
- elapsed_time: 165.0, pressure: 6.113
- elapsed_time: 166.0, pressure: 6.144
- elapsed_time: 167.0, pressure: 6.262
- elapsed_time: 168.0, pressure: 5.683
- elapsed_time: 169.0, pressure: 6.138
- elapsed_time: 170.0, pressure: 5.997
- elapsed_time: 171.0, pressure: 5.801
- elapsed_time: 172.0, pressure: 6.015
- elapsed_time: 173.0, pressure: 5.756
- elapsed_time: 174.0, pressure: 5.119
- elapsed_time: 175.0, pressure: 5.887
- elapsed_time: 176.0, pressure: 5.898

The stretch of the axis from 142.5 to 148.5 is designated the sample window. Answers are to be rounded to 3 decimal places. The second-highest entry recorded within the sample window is 3.183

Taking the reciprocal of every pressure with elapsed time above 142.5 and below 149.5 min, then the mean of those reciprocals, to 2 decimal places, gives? 0.36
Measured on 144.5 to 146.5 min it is 0.36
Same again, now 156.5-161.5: 0.19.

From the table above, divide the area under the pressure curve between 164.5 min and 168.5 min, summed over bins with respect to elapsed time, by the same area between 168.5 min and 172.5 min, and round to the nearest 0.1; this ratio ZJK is 1.0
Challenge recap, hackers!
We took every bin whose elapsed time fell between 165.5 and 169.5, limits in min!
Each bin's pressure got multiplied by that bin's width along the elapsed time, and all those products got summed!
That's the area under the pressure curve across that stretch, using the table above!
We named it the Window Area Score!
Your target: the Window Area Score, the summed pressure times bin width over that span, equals 24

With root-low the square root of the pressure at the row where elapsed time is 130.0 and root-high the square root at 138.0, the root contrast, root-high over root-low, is 0.78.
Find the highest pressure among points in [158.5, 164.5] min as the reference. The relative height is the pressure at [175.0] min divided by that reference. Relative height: 1.0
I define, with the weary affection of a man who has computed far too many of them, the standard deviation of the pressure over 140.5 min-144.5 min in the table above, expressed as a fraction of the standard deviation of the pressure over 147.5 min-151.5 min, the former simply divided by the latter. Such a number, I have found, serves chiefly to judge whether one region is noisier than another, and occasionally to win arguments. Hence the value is 0.77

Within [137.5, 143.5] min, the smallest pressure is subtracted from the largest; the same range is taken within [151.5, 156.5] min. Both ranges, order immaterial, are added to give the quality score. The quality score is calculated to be 1.3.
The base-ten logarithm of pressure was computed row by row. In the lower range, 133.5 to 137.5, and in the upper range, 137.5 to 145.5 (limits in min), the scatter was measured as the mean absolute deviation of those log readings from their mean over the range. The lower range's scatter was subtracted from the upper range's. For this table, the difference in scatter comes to 0.062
